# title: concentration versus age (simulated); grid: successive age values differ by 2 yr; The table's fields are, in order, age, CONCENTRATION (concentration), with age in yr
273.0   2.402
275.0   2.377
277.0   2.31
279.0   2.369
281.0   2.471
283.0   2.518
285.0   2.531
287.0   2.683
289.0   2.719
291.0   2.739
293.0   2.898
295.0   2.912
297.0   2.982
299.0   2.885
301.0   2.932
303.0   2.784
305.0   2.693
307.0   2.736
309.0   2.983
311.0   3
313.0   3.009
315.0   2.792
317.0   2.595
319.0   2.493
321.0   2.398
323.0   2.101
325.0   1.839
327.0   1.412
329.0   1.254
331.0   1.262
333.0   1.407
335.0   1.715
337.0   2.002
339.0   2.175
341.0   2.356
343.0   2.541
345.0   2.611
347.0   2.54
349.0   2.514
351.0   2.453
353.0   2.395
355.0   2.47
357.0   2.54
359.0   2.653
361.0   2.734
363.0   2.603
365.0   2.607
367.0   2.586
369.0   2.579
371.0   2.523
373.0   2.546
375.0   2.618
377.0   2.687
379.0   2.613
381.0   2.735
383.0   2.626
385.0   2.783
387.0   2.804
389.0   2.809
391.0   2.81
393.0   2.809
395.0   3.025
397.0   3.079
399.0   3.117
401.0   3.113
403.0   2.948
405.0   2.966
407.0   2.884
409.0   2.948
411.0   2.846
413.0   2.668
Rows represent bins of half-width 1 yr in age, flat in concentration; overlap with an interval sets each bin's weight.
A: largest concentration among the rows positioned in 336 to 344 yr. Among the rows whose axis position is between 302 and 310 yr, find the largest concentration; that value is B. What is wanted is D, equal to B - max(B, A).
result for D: 0.00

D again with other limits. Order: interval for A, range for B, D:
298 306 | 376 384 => -0.20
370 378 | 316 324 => -0.09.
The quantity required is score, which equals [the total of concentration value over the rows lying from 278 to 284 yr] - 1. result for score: 6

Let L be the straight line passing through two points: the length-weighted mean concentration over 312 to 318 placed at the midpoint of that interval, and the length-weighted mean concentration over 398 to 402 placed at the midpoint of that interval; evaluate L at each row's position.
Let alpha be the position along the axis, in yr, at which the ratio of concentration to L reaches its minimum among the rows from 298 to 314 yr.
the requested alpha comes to 305.0 yr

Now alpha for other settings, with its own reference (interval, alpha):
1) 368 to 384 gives 371.0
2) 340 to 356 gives 341.0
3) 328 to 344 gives 329.0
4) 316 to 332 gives 329.0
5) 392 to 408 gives 393.0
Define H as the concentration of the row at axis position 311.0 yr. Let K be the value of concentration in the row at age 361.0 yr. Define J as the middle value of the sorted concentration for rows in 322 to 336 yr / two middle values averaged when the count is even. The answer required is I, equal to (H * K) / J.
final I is 5.8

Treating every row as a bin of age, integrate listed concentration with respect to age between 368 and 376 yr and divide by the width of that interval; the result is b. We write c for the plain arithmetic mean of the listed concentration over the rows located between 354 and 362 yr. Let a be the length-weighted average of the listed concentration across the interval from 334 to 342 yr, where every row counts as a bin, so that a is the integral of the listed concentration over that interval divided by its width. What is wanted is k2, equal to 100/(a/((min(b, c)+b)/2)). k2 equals 124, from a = 2.1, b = 2.57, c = 2.60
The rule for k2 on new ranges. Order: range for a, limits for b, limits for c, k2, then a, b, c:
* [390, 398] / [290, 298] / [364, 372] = 93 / 2.9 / 2.88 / 2.57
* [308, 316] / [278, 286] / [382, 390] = 84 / 2.9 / 2.47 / 2.76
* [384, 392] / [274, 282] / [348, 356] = 85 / 2.8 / 2.38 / 2.46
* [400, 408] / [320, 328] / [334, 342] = 65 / 3.0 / 1.94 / 2.06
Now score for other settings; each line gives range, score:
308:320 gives 16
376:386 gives 12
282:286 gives 4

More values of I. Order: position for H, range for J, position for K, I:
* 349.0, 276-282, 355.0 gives 2.6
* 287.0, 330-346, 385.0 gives 3.6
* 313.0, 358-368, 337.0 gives 2.3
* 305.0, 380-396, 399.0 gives 3.0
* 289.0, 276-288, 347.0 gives 2.8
